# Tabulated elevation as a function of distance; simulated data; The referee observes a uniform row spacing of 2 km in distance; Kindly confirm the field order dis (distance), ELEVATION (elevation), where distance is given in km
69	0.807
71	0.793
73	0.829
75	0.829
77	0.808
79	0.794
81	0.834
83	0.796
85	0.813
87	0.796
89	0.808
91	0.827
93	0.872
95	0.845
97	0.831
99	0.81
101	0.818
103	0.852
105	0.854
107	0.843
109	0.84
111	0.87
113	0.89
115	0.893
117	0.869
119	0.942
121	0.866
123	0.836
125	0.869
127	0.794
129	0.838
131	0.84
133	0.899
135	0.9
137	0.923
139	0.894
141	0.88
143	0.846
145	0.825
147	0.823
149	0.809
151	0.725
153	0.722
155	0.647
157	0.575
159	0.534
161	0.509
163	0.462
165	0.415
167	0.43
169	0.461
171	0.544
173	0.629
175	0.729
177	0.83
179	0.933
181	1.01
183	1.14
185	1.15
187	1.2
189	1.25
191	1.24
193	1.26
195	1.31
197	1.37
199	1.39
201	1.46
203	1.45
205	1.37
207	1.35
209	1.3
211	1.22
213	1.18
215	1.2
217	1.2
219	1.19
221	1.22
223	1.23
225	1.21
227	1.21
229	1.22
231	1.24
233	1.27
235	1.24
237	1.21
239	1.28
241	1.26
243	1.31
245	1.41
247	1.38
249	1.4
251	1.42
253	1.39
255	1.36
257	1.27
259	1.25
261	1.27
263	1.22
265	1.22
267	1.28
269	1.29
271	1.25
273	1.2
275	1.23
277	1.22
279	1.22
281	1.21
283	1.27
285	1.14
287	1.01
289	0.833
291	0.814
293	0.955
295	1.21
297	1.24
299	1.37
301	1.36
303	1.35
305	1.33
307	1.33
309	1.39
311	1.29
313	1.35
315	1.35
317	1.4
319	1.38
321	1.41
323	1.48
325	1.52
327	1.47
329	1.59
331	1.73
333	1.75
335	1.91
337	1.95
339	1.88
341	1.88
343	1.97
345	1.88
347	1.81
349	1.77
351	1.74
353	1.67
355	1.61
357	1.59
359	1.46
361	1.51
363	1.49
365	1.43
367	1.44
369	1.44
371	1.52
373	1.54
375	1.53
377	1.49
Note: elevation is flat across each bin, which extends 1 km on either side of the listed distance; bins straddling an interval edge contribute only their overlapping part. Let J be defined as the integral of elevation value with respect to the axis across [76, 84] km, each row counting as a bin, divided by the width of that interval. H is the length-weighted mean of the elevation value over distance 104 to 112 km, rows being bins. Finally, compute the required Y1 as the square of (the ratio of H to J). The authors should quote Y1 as 1.1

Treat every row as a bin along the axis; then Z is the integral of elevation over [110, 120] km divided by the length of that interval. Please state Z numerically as 0.9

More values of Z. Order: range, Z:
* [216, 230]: 1.2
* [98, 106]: 0.8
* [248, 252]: 1.4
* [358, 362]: 1.5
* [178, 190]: 1.1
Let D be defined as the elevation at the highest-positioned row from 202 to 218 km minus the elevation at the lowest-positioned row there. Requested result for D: -0.25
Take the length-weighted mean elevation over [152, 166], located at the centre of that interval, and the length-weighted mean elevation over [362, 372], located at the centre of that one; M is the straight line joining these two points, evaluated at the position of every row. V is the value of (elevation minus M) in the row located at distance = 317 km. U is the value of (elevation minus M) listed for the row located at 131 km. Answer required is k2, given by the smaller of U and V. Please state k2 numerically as 0.2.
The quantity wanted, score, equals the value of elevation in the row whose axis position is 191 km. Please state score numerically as 1.24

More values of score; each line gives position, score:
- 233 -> 1.27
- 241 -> 1.26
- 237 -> 1.21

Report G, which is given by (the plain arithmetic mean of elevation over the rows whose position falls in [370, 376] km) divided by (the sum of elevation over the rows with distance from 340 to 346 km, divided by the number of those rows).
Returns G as 0.80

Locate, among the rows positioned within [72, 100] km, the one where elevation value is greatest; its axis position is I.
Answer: 93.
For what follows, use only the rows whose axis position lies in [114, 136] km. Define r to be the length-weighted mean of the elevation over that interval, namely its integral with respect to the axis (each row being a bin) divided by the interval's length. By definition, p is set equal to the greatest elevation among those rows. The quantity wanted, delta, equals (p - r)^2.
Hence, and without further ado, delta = 0.006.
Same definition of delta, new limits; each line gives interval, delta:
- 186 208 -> 0.016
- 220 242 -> 0.002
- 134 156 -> 0.011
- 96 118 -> 0.002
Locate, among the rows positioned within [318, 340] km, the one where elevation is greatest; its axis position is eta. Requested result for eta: 337 km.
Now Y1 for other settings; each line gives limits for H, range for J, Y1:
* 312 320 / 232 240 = 1.2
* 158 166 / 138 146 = 0.3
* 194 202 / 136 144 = 2.4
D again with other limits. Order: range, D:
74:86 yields -0.02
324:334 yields 0.23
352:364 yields -0.18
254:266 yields -0.14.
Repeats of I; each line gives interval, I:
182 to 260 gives 201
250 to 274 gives 251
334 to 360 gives 343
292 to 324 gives 323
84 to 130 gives 119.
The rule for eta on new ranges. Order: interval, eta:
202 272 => 203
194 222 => 201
